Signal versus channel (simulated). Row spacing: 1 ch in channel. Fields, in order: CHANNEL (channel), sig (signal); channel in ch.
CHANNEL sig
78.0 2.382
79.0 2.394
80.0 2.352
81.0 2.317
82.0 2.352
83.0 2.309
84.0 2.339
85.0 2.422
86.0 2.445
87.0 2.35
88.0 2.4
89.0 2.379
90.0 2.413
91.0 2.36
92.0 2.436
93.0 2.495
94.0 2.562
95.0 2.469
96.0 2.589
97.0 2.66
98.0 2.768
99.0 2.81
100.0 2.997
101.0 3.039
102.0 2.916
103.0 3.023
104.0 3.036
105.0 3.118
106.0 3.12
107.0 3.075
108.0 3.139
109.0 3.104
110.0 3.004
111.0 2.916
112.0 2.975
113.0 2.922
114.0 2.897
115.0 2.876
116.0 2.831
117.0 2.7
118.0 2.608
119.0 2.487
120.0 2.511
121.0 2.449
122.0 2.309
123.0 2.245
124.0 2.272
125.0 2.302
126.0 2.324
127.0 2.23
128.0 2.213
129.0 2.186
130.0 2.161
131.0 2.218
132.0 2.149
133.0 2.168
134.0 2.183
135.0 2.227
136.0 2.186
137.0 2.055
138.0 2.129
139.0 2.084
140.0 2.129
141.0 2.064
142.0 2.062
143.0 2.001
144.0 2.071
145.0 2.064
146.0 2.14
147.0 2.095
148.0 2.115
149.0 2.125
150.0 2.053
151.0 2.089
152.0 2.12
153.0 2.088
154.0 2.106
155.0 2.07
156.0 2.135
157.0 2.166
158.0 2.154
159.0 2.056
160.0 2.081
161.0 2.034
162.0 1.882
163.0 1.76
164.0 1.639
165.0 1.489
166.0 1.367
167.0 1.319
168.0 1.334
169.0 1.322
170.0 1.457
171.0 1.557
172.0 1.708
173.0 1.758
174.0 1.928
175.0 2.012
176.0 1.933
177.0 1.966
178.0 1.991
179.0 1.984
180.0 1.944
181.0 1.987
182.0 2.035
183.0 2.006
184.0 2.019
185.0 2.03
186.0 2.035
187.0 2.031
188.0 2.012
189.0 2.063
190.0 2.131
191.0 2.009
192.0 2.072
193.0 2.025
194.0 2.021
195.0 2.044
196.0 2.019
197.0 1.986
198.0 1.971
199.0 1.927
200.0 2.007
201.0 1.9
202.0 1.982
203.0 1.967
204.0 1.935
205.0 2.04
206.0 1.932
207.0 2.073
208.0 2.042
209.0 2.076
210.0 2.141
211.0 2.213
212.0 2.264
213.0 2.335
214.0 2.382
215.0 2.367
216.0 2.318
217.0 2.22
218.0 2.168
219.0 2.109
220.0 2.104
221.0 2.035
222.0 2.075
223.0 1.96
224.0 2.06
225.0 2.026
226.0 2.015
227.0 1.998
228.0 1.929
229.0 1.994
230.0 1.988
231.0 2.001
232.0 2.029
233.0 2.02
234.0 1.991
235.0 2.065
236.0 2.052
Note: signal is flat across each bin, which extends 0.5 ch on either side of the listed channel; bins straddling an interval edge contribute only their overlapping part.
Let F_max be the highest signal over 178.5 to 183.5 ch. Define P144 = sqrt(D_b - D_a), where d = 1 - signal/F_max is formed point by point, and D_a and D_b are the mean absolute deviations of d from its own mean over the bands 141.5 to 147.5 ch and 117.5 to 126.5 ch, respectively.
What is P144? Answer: 0.20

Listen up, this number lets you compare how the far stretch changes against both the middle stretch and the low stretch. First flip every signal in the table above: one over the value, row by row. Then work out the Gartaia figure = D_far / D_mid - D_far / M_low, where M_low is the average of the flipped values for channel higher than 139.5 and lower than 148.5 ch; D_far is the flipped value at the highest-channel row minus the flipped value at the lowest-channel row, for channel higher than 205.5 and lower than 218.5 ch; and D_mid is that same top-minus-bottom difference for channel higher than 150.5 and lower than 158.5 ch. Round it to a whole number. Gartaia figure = 4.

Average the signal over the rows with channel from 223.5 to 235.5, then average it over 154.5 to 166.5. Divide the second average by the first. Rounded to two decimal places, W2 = 0.95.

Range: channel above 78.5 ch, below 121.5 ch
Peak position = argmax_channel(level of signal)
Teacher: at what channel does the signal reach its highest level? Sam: 108.0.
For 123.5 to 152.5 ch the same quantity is 126.0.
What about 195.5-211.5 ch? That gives 211.0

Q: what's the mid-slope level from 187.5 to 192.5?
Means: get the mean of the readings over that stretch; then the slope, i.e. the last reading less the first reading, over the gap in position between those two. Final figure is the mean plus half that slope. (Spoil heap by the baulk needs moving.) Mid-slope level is 2.06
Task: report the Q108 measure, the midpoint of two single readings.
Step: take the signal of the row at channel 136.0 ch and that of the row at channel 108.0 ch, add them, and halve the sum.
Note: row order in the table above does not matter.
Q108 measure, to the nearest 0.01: 2.66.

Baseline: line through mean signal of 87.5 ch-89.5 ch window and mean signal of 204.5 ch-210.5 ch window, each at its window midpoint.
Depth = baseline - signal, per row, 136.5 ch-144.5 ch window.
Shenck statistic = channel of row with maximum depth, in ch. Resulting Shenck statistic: 143.0 ch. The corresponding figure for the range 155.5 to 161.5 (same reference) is 161.0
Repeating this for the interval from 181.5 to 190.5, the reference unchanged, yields 183.0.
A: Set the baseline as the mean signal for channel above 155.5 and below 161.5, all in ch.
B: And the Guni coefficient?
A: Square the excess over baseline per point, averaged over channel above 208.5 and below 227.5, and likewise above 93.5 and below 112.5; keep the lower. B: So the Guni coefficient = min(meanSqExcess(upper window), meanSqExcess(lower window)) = 0.019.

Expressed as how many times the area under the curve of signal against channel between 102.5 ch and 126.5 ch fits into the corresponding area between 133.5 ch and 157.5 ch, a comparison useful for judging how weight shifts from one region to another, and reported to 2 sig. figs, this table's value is 0.76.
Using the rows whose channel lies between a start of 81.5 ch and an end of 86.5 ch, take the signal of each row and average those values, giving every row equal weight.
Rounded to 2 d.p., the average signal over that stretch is 2.37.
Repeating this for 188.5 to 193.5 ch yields 2.06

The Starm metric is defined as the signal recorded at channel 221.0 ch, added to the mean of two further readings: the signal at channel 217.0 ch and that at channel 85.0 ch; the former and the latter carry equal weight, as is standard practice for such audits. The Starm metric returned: 4.36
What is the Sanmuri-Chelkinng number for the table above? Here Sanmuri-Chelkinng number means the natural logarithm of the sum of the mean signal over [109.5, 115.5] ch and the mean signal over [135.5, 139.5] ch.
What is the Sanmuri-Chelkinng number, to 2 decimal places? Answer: 1.62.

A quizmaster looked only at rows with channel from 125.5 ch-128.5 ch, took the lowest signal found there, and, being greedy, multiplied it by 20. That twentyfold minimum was 44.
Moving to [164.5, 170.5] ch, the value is 26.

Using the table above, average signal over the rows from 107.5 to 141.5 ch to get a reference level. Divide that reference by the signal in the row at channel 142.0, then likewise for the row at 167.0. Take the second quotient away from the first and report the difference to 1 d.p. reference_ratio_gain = -0.7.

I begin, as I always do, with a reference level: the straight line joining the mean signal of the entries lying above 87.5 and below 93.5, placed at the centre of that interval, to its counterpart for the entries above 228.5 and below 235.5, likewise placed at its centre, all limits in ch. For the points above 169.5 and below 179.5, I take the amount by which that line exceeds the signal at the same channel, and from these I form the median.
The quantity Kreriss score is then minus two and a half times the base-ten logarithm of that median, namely 1.5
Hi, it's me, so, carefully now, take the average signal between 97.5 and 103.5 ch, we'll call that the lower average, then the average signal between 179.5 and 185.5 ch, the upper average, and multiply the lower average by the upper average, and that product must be 5.9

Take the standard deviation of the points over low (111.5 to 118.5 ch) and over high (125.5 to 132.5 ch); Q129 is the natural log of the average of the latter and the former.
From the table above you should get -2.4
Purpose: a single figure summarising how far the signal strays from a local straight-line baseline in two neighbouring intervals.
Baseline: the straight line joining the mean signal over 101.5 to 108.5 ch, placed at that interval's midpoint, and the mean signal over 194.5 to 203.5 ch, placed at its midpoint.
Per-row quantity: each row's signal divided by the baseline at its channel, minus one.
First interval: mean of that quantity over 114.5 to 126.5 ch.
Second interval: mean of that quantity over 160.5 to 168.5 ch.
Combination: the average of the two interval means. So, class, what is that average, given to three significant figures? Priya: -0.231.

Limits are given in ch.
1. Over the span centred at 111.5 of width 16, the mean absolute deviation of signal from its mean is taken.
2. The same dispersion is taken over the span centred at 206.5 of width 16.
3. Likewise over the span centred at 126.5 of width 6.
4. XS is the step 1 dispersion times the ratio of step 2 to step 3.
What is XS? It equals 0.39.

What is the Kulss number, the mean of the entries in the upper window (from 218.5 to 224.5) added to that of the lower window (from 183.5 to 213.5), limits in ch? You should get 4.1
